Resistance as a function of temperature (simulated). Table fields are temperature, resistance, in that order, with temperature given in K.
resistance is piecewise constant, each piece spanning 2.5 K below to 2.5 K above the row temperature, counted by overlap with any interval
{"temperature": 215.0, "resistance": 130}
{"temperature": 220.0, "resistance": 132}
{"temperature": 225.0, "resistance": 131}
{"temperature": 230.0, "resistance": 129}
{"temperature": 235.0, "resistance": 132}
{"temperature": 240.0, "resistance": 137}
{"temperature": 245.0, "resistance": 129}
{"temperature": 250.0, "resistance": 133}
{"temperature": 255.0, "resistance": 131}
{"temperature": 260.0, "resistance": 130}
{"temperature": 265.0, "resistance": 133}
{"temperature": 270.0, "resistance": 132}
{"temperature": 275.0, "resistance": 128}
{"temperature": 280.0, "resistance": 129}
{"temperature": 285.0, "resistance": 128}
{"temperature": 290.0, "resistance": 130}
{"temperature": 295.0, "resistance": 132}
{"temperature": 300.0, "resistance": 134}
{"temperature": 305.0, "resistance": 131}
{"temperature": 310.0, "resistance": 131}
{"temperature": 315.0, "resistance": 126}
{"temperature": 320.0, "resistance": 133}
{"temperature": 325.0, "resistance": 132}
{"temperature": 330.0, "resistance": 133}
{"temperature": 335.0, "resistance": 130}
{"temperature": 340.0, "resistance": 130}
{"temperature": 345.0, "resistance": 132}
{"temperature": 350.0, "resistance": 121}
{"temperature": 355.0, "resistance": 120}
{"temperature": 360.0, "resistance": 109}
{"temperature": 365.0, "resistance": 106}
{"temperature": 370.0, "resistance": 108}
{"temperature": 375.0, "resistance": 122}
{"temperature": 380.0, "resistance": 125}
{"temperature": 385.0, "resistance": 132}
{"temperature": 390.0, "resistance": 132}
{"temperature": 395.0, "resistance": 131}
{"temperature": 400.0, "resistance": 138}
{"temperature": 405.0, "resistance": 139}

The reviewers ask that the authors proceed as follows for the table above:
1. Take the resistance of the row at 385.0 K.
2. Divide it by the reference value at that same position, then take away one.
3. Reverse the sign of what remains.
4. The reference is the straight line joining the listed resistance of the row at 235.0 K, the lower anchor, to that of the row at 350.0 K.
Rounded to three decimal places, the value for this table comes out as -0.122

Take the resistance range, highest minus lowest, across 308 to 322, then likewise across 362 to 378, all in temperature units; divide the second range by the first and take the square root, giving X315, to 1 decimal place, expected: 1.5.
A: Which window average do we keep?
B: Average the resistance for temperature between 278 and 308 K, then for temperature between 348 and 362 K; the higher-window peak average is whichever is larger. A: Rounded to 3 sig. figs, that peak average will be 131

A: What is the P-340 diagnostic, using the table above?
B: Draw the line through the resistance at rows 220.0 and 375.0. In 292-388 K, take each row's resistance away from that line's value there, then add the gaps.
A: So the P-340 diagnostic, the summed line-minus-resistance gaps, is -26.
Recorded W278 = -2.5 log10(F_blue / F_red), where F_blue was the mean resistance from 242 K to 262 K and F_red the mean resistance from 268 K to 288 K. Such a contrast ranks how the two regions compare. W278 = -0.01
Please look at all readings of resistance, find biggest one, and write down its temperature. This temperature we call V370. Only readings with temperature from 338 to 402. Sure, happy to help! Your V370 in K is 400.0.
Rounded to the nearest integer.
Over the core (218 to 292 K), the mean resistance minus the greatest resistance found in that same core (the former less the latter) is -6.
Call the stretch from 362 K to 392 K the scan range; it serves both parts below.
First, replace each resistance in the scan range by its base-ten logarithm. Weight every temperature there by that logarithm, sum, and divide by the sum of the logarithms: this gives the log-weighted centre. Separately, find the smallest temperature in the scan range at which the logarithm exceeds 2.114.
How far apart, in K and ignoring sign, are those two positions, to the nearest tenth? 7.4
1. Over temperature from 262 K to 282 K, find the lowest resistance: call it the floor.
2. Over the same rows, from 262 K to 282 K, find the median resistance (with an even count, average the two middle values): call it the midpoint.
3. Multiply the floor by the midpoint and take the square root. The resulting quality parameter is 129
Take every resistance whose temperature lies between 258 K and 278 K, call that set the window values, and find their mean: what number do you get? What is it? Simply 131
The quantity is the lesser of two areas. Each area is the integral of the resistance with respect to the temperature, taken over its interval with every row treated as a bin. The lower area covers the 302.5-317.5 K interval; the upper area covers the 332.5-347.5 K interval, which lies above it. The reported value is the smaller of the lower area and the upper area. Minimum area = 1940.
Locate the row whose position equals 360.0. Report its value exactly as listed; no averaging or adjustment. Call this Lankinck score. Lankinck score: 109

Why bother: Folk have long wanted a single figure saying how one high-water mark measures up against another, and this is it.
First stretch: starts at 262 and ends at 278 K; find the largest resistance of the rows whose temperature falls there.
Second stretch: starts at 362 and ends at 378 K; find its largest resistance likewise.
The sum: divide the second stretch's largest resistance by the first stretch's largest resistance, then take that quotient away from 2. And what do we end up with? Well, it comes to 1.083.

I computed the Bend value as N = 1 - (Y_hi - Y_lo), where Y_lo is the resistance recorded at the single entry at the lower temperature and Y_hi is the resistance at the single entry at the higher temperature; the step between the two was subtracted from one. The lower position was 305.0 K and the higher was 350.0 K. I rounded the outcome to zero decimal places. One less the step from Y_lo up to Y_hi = 11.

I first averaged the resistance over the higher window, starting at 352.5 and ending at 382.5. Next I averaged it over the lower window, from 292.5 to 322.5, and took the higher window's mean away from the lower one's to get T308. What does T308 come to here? 16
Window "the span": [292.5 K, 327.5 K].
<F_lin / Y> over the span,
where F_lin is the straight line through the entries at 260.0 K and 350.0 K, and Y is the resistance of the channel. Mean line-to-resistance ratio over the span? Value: 0.95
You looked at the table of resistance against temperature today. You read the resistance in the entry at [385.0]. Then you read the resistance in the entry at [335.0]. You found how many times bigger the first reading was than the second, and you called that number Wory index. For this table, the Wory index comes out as 1.02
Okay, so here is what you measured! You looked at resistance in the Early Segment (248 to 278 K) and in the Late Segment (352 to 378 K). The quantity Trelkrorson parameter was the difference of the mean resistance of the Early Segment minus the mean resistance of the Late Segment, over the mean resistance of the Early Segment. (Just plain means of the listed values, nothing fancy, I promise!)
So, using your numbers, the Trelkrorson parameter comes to 0.14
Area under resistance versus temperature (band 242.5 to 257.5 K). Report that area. 1965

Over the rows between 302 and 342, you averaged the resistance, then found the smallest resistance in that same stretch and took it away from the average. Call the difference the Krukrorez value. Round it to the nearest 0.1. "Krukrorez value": 4.8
